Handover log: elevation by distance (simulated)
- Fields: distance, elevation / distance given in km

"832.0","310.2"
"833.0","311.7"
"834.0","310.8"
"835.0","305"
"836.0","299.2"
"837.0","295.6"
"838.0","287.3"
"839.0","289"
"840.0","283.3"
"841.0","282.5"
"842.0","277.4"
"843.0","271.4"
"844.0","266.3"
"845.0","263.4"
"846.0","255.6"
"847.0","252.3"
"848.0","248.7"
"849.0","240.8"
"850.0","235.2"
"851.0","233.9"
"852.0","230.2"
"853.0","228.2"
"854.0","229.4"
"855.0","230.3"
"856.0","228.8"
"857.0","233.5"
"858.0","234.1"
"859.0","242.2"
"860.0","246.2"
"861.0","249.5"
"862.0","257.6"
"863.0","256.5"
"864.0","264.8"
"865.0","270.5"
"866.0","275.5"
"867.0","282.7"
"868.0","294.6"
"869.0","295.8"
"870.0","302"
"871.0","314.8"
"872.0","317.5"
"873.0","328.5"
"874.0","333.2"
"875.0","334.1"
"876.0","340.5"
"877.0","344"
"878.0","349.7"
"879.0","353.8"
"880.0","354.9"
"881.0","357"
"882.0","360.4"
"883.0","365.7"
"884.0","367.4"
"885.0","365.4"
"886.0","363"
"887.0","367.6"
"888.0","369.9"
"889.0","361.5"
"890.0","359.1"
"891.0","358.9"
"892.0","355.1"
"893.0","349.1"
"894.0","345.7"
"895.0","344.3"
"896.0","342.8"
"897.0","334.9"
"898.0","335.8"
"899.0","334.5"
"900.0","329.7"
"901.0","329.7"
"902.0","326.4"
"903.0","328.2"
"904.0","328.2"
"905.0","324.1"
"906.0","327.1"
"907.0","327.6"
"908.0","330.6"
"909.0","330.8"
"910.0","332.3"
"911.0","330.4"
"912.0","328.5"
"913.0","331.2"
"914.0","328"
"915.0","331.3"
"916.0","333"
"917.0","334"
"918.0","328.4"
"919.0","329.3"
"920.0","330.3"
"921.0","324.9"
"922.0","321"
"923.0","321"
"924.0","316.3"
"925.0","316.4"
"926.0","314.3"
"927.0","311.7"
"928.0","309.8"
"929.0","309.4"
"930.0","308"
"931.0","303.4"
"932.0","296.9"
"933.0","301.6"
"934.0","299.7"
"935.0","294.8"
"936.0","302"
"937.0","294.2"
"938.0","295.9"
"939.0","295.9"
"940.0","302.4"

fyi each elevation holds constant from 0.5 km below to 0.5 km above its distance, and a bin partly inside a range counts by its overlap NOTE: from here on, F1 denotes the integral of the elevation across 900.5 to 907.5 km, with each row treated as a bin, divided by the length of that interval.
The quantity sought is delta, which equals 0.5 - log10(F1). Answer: -2.01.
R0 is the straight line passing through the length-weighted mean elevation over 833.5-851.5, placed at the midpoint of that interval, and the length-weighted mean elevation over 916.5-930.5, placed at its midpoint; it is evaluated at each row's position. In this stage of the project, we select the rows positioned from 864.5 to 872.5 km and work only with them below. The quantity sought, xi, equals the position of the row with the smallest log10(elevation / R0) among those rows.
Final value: 865.0 km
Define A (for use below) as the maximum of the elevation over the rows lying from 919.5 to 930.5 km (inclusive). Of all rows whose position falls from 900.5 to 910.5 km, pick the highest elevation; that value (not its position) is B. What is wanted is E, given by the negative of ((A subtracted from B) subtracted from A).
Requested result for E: -328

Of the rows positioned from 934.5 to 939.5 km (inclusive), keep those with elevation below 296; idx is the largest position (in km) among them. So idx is 939.0 km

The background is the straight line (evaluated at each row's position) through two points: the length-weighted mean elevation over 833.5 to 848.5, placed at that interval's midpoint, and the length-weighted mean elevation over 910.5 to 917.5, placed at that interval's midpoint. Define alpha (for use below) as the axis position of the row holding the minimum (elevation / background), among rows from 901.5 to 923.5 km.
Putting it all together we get 923.0 km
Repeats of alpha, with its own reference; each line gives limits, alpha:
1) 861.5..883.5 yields 863.0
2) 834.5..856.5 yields 856.0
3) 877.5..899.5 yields 899.0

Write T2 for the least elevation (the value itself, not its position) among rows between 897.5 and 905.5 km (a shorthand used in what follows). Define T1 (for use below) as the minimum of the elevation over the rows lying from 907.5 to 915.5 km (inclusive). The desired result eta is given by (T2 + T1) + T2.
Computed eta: 976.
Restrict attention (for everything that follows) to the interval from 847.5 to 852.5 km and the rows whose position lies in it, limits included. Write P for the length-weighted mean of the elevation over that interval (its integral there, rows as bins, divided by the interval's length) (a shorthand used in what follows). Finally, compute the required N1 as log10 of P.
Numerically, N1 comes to 2.38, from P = 238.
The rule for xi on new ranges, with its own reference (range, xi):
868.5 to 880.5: 869.0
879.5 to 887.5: 880.0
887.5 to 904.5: 902.0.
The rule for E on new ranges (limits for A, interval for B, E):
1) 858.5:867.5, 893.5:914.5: -220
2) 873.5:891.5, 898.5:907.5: -405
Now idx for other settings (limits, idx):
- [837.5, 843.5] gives 843.0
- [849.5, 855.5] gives 855.0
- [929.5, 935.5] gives 935.0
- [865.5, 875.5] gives 869.0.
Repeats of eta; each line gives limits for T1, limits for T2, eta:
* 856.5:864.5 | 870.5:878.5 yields 863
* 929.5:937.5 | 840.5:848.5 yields 792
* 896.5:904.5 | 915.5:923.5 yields 968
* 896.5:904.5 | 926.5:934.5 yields 920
